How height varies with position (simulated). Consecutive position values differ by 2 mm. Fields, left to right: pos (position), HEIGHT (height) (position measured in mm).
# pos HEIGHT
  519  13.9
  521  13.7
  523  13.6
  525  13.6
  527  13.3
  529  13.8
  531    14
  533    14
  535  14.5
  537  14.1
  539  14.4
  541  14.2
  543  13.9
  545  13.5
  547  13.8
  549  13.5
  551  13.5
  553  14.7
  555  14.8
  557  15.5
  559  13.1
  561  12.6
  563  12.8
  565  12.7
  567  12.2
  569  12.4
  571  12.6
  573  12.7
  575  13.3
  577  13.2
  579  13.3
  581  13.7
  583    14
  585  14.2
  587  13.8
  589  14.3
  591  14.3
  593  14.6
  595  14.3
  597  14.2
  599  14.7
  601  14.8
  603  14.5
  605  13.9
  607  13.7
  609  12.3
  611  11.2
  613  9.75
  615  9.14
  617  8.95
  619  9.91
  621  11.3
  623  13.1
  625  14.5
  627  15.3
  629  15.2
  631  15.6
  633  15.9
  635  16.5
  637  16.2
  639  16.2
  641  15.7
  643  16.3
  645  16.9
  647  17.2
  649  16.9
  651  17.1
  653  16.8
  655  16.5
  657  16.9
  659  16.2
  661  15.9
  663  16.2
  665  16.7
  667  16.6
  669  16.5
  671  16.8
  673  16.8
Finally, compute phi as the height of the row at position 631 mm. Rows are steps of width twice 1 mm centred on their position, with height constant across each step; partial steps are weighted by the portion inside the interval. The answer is 15.6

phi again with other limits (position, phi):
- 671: 16.8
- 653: 16.8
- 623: 13.1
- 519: 13.9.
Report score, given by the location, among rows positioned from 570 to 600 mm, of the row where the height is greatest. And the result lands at 599 mm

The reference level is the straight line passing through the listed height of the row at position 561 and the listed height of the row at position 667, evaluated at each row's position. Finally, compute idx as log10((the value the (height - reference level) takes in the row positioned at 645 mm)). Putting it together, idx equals 0.05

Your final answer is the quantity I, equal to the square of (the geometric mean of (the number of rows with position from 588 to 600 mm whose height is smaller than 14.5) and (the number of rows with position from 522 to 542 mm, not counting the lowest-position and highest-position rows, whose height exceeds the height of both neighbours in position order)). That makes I 8.0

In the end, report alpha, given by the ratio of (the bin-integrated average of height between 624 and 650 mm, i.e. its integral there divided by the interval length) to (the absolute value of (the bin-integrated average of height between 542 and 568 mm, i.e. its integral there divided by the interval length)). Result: 1.18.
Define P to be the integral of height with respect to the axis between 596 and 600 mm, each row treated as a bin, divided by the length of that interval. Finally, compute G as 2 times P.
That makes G 28.9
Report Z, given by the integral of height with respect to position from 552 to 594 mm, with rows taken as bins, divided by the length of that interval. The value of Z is 13.6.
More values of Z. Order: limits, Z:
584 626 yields 12.9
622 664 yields 16.1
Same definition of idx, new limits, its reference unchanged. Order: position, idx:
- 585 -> -0.16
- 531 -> 0.40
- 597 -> -0.62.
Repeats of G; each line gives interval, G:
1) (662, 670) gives 33.0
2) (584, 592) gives 28.3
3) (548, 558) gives 28.8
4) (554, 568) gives 26.8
